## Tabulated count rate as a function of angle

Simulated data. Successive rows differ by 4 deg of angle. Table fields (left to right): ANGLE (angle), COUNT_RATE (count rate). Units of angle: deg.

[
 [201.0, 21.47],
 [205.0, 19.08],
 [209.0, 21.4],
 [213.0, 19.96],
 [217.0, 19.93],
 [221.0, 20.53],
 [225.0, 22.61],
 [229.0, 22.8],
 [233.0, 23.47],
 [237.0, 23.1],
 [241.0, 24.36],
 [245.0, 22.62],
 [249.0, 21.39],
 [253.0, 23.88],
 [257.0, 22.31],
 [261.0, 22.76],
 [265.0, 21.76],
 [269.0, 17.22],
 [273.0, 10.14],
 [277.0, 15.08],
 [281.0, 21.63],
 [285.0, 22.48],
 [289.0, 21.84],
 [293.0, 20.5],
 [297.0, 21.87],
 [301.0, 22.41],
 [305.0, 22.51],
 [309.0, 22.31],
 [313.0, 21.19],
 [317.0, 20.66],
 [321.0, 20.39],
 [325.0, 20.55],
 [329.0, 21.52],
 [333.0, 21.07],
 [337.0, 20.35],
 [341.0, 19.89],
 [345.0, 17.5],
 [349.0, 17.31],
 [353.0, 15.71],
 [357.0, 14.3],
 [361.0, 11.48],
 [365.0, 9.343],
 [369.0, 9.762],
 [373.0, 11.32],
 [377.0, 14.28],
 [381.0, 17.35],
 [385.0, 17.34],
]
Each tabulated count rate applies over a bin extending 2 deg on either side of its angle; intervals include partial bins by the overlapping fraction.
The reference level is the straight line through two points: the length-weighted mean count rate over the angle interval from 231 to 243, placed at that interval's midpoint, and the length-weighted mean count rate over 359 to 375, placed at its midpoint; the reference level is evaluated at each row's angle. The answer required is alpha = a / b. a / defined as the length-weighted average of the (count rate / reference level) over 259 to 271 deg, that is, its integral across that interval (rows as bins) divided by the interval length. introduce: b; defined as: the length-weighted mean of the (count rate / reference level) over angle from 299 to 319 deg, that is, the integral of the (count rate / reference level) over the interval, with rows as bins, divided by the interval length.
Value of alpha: 0.74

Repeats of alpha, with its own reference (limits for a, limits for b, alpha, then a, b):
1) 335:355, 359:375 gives 1.42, 1.43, 1.00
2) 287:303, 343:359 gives 0.91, 1.22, 1.34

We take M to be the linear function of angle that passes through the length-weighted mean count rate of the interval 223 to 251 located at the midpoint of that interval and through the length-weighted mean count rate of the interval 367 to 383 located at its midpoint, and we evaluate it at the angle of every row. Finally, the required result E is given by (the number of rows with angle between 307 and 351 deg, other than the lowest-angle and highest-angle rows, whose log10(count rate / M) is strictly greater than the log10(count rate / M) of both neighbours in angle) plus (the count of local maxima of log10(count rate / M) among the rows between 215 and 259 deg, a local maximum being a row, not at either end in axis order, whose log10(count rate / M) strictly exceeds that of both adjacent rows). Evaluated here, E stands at 4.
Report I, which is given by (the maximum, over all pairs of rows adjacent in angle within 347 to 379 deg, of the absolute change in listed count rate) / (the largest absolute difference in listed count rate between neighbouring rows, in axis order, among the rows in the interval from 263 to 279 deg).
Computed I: 0.4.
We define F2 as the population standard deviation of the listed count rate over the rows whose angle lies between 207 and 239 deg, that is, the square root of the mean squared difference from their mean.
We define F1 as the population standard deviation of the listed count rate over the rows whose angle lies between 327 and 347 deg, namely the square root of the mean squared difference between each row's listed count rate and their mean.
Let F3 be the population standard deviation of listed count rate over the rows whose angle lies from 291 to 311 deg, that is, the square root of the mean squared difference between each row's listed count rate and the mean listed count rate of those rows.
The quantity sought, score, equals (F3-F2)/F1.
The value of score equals -0.4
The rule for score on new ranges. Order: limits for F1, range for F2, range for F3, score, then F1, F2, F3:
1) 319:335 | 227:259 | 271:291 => 8.9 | 0.4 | 0.87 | 4.86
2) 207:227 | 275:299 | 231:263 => -1.6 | 1.0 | 2.52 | 0.87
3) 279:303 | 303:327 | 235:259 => 0.2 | 0.7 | 0.85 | 0.99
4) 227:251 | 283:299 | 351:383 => 2.2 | 0.9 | 0.72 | 2.71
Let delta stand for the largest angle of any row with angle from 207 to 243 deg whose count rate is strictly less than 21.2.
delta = 221.0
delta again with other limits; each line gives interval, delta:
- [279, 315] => 313.0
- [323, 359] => 357.0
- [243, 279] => 277.0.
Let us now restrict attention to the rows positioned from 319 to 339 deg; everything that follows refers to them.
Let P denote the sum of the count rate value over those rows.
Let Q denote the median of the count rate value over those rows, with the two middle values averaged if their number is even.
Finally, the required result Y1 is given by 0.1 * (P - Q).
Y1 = 8.3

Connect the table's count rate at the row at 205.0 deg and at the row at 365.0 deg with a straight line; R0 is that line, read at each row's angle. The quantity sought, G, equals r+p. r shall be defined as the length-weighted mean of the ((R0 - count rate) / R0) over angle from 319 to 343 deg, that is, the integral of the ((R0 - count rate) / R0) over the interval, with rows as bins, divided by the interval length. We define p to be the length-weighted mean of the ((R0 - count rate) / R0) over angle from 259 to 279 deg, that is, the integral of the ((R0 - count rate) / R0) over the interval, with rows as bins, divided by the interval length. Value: -0.9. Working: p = -0.14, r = -0.81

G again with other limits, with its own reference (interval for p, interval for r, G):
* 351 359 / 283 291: -1.1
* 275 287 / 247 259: -0.8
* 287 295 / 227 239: -0.9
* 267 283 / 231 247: -0.5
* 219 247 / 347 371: -0.6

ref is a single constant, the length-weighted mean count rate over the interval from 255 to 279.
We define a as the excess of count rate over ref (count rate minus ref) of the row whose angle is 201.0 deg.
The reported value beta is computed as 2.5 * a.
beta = 8.1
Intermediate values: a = 3.3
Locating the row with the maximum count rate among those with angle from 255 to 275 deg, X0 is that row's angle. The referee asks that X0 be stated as 261.0 deg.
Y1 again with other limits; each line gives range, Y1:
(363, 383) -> 5.1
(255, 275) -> 7.2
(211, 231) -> 8.5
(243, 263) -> 9.0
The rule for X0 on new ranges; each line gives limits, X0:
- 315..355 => 329.0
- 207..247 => 241.0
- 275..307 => 305.0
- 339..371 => 341.0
